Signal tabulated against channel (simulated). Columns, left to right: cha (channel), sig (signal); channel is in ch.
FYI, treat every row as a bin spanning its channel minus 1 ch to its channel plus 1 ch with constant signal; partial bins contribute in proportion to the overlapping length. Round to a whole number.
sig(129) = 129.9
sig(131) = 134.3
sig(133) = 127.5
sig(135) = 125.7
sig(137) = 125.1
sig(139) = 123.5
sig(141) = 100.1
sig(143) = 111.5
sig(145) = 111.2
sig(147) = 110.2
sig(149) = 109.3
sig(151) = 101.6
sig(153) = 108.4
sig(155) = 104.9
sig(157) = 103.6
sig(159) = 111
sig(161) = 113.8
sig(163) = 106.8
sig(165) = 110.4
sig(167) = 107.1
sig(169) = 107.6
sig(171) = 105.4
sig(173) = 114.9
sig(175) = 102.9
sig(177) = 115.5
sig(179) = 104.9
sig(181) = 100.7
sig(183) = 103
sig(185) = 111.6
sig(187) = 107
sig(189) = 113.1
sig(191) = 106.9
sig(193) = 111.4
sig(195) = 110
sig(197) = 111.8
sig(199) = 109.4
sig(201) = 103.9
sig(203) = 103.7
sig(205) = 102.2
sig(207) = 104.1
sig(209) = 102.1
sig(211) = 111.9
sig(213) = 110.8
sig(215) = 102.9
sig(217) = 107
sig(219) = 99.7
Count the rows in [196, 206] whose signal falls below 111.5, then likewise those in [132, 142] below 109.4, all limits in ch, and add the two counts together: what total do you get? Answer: 5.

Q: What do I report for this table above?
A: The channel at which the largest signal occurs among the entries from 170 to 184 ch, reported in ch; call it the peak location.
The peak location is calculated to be 177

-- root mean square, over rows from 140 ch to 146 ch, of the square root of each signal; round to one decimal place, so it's 10.4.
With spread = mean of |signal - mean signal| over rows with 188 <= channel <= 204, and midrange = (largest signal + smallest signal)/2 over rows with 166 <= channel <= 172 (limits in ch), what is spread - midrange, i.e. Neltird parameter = -104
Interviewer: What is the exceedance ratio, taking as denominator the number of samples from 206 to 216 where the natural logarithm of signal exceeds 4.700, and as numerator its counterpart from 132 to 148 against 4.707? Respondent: 3.0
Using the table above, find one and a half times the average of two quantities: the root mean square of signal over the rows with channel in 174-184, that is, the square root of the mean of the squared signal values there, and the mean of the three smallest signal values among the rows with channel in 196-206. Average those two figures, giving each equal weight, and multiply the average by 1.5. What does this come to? 157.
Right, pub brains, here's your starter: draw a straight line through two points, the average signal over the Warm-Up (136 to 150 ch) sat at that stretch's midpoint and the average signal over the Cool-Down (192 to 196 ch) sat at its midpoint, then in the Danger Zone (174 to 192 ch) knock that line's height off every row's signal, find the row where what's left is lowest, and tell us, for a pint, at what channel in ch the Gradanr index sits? 181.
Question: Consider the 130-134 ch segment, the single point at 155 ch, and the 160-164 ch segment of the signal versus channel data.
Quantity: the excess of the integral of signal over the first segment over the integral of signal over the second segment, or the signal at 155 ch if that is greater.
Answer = 105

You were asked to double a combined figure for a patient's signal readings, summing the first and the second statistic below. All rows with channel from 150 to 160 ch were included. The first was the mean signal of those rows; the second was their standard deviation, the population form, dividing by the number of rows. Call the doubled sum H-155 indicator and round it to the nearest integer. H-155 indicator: 219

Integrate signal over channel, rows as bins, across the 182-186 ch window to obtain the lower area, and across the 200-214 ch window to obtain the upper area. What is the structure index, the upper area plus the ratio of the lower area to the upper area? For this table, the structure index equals 1478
